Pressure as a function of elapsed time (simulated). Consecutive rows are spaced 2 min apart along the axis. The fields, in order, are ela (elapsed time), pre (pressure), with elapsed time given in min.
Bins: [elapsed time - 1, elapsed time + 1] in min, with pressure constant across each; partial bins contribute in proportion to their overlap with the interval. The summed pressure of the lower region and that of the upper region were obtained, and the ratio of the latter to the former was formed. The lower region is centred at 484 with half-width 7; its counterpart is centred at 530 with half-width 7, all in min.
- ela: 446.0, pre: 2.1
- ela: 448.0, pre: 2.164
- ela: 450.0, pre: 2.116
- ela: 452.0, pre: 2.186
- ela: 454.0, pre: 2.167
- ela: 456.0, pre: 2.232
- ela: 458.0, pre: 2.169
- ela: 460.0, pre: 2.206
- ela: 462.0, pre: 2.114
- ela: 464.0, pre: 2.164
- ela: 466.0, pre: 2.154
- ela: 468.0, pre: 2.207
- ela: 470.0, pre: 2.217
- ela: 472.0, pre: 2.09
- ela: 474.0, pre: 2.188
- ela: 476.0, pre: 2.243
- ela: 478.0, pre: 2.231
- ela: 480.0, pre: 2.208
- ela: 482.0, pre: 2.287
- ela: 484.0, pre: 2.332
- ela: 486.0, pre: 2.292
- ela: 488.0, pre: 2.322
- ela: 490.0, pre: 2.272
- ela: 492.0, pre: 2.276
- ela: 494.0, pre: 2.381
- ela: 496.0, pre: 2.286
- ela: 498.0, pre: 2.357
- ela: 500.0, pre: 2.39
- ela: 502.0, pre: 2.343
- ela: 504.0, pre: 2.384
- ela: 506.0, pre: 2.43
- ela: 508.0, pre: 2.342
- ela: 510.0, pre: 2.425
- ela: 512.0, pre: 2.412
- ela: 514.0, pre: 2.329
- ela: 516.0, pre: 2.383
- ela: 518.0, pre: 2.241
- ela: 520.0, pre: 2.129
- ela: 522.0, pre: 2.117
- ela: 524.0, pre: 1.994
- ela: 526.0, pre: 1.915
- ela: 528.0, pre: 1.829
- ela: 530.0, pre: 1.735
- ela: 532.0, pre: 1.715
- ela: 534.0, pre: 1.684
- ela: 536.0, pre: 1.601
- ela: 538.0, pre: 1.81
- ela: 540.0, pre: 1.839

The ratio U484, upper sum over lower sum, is 0.78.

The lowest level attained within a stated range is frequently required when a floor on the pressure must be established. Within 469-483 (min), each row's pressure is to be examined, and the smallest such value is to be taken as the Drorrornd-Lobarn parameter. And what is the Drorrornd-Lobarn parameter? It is 2.09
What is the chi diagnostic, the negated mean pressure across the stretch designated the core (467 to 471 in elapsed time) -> -2.21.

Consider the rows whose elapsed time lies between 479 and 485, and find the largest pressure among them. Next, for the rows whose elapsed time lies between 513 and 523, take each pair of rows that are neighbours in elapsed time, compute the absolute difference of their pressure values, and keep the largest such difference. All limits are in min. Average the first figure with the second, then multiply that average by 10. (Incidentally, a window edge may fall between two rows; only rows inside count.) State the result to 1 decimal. 12.4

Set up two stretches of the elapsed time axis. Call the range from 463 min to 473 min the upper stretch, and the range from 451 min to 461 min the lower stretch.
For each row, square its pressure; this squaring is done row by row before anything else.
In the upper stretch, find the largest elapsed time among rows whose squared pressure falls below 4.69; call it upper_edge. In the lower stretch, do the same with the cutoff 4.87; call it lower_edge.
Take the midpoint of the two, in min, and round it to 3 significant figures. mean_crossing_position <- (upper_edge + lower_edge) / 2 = 466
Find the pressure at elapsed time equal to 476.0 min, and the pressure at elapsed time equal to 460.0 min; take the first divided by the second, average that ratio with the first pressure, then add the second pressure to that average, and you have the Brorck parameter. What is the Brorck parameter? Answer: 3.84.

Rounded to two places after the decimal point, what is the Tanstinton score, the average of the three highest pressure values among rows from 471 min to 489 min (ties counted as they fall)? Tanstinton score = 2.32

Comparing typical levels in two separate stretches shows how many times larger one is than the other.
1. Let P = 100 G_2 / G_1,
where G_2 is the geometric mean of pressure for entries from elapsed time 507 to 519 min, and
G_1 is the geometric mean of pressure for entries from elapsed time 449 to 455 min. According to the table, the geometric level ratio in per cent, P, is 109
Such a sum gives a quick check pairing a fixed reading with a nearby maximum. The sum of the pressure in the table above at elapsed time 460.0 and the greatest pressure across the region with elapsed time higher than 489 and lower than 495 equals 4.59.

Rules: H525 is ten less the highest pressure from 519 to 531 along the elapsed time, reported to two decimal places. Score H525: 7.87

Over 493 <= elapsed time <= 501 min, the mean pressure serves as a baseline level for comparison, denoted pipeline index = 2.35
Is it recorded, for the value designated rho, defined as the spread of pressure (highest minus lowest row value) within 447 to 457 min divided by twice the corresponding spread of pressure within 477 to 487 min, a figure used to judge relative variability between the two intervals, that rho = 0.47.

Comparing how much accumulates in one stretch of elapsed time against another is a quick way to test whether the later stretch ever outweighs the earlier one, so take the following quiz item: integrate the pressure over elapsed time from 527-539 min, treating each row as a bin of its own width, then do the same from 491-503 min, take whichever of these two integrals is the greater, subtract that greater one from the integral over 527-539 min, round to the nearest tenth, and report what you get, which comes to -7.3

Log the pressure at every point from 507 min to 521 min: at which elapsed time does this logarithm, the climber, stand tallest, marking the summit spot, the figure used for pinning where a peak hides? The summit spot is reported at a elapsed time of 510.0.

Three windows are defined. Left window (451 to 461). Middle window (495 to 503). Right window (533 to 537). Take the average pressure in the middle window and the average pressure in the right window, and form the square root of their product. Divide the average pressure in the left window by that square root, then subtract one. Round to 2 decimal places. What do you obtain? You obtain 0.12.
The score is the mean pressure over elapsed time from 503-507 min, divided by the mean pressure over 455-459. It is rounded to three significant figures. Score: 1.09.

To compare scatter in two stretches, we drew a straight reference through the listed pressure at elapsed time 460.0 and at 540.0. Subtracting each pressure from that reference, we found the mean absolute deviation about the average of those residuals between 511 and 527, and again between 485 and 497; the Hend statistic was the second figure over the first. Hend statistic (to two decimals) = 0.24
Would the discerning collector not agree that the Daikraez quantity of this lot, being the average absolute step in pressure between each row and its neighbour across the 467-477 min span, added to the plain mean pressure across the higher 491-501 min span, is 2.41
